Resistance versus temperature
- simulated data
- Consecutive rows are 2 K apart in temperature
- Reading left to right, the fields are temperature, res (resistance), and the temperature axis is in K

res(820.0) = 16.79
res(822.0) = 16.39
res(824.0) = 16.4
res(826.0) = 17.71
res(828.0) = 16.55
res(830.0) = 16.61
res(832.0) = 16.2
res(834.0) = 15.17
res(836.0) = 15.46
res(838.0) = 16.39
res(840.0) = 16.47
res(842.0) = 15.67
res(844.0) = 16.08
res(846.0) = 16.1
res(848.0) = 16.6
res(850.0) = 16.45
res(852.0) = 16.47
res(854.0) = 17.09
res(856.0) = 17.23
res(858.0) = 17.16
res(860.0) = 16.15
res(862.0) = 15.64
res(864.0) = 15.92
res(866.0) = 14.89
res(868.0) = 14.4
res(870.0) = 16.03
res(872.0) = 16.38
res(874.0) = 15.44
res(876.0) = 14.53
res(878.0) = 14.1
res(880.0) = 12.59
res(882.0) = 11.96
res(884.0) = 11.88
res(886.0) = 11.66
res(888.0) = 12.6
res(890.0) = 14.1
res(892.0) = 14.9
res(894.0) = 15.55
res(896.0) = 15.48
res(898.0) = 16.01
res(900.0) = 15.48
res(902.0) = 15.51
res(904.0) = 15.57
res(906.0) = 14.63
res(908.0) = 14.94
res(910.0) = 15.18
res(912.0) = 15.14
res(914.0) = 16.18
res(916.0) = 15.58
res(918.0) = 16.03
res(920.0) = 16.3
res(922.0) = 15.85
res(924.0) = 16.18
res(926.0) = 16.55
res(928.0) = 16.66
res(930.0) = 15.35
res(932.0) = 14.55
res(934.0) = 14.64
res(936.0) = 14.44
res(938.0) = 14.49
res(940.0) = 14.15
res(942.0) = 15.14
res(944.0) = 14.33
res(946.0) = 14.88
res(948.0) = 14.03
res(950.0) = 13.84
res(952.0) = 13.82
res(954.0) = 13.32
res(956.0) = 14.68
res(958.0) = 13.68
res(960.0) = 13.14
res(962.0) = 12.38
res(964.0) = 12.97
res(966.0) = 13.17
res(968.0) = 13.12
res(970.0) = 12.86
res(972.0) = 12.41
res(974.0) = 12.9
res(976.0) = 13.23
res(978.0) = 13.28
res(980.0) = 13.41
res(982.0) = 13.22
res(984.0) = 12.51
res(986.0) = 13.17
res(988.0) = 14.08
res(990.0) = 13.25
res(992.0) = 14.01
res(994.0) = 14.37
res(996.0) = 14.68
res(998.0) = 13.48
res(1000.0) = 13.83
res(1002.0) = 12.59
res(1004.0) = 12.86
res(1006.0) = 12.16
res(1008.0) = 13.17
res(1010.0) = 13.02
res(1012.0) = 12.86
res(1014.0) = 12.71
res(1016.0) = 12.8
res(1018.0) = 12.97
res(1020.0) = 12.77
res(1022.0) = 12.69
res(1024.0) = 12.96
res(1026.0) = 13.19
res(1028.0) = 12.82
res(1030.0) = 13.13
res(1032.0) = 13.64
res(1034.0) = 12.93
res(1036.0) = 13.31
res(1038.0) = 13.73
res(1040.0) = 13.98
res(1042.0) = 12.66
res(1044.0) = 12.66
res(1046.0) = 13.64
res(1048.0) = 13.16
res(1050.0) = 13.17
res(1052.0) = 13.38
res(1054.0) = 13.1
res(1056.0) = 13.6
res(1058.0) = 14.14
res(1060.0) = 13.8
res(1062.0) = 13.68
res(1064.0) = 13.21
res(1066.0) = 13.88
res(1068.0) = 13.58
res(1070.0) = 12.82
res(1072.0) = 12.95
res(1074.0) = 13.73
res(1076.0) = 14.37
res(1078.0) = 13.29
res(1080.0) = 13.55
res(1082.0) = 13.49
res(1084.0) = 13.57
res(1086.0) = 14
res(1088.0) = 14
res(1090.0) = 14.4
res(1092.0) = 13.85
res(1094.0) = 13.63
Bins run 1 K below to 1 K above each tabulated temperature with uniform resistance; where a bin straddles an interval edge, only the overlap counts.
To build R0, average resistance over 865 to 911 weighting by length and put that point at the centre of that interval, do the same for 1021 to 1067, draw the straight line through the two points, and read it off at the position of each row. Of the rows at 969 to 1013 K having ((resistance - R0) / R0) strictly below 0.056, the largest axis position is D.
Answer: 1012.0 K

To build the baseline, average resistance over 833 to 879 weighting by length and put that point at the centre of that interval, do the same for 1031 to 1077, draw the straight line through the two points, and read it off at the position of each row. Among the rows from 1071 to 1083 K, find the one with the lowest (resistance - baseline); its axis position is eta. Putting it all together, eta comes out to 1072.0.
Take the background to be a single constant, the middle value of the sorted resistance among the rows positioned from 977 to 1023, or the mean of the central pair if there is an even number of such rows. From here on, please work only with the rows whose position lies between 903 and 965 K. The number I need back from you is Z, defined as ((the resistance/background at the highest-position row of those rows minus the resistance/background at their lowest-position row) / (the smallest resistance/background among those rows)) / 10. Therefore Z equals -0.0210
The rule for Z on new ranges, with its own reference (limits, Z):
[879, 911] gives 0.0222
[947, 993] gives -0.0002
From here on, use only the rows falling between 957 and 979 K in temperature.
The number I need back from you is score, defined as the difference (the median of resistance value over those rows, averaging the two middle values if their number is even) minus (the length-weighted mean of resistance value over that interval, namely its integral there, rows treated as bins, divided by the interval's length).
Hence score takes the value 0.11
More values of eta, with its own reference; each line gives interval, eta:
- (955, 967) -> 962.0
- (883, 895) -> 886.0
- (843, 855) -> 844.0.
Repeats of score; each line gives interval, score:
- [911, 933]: 0.18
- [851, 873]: 0.03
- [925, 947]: -0.38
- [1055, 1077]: 0.07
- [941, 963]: -0.09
